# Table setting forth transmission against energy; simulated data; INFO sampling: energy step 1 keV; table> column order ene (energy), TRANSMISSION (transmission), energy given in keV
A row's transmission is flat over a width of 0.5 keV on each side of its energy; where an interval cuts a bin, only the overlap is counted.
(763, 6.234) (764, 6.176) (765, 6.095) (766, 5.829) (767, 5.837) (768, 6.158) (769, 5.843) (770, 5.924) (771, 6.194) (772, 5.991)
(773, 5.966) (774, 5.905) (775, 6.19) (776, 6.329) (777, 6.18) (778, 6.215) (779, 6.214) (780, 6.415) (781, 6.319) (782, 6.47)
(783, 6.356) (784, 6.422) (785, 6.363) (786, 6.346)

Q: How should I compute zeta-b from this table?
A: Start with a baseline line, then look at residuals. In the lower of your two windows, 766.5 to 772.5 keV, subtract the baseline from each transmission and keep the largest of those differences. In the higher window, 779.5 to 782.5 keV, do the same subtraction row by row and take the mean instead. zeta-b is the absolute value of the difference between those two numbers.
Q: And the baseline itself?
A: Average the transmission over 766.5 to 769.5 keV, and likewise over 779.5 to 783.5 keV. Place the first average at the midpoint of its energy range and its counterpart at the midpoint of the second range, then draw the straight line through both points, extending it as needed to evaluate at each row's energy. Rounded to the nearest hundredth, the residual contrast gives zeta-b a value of 0.18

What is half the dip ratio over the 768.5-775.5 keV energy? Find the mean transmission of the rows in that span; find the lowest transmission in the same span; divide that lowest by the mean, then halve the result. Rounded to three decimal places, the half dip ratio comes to 0.487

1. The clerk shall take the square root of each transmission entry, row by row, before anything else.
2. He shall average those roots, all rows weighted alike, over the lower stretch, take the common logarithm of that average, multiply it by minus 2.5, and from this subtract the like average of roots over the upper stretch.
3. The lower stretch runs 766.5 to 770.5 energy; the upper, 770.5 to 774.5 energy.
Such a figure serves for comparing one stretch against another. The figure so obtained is -3.42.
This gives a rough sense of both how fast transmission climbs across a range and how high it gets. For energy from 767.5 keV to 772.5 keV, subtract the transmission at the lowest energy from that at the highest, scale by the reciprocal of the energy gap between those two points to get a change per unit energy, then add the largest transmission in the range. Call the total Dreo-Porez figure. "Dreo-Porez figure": 6.2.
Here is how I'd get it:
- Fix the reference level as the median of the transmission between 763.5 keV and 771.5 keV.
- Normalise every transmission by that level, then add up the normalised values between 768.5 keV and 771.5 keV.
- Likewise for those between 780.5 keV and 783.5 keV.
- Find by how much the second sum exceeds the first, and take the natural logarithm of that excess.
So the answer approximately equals -1.62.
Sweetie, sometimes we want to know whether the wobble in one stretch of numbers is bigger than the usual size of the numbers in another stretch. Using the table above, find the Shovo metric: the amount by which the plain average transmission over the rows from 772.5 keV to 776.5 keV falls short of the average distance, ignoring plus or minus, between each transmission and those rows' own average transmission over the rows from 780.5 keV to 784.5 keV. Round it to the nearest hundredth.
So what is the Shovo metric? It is -6.04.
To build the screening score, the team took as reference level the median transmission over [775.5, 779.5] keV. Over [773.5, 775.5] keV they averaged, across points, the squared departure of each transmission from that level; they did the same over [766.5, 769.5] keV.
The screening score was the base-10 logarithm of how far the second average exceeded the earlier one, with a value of -1.33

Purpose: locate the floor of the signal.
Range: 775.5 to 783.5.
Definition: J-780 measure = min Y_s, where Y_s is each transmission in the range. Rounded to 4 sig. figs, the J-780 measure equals 6.180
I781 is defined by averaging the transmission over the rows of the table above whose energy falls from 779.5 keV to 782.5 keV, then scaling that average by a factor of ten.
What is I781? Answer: 64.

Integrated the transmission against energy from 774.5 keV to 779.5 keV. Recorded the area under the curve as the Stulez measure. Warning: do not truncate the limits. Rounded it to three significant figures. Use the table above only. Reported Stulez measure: 31.1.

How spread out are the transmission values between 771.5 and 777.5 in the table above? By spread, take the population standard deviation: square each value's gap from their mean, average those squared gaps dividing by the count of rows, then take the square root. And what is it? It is 0.15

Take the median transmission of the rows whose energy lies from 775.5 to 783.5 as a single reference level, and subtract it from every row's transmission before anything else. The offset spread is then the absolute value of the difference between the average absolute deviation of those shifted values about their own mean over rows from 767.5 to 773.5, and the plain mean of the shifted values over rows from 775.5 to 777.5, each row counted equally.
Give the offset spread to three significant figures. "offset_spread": 0.178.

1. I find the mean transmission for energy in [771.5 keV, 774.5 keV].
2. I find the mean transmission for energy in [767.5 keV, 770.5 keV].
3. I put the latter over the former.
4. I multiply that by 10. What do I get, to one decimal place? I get 10.0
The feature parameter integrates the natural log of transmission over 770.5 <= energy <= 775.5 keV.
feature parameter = 9.0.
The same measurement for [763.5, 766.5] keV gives 5.4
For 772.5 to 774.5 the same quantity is 3.6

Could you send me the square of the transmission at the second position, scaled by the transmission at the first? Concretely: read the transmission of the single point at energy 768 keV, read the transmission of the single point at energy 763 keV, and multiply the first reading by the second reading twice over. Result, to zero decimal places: 239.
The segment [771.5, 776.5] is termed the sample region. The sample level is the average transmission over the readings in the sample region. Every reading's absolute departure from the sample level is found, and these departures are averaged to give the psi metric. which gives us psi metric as 0.147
